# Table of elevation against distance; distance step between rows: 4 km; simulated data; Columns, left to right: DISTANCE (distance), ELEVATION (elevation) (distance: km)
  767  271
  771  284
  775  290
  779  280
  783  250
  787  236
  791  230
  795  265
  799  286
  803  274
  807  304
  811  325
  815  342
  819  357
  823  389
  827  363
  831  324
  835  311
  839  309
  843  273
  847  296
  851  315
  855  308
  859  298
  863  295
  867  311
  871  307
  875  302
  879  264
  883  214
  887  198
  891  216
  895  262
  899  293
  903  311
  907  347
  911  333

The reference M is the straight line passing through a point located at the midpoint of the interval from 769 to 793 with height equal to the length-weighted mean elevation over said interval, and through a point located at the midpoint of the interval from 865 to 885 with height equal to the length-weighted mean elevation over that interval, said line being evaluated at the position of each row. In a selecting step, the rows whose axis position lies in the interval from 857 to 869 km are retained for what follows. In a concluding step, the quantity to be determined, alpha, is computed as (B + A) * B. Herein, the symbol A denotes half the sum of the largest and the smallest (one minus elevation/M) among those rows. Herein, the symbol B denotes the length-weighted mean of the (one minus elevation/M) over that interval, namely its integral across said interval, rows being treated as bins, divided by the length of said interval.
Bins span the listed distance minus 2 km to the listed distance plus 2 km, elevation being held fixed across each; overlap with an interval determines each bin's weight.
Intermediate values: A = -0.09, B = -0.09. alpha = 0.02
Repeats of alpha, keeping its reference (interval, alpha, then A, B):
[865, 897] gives 0.01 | 0.09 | 0.08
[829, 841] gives 0.05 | -0.16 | -0.16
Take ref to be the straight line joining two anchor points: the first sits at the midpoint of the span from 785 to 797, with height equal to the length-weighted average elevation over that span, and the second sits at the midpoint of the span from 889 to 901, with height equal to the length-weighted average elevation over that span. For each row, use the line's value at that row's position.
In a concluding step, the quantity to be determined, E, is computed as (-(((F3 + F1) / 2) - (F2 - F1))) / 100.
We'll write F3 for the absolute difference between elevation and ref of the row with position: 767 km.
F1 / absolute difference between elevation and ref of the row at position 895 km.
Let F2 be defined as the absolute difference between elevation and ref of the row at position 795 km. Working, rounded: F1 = 5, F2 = 21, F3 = 30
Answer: 0.0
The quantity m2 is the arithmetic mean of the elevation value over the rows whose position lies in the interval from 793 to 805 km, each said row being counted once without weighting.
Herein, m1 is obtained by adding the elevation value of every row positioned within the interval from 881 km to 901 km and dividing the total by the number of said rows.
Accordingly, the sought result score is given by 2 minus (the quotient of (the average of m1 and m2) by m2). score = 1.07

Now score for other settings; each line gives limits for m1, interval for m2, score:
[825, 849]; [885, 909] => 0.92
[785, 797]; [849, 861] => 1.10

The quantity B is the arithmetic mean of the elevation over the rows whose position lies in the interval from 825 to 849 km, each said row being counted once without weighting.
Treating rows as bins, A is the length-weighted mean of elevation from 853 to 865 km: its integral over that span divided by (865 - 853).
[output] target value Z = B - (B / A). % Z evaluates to 312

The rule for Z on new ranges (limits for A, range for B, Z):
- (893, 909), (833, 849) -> 296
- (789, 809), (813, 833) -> 354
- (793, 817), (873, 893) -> 238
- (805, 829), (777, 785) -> 264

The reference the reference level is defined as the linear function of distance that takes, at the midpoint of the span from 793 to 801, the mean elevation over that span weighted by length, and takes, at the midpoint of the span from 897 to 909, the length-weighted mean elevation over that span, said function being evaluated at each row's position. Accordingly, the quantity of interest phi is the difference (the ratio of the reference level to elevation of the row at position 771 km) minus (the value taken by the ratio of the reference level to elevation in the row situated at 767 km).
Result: -0.04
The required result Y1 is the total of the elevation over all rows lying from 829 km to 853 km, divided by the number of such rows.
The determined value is 305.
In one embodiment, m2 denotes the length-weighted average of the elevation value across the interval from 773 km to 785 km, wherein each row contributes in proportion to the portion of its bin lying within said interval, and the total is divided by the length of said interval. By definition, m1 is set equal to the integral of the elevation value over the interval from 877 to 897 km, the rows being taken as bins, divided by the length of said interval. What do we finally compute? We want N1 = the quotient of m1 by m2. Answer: 0.8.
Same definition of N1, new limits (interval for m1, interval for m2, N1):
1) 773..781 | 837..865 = 1.0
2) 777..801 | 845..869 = 0.8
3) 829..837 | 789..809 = 1.2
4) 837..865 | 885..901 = 1.2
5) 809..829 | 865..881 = 1.2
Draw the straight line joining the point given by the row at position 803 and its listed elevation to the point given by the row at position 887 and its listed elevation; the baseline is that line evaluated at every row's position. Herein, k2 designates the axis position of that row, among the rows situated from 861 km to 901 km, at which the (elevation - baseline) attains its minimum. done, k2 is 887 km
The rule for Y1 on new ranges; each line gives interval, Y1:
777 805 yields 260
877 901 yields 241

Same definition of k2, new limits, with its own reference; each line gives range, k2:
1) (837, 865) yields 843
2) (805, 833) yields 807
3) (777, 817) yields 791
